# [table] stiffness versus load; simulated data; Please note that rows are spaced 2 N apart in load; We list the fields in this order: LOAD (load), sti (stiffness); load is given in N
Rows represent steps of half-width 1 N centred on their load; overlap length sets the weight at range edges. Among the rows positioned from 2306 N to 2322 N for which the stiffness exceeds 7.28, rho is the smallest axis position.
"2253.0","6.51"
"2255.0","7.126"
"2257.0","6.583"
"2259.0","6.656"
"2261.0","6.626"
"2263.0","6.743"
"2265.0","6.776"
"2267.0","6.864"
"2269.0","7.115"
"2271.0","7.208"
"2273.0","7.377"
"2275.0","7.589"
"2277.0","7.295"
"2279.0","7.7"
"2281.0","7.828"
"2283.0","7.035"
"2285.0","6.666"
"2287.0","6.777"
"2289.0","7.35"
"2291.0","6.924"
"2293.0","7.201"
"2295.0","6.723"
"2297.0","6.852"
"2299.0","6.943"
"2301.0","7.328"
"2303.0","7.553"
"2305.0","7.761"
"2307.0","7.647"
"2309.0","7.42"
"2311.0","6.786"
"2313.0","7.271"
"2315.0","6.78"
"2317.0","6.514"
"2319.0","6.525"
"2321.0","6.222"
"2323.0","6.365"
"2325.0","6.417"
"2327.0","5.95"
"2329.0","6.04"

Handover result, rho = 2307.0 N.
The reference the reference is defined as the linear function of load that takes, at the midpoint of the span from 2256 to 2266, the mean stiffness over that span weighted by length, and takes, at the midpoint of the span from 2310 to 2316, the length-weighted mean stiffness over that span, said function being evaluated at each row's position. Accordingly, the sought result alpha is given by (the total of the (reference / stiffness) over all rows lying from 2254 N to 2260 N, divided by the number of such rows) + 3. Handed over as 3.98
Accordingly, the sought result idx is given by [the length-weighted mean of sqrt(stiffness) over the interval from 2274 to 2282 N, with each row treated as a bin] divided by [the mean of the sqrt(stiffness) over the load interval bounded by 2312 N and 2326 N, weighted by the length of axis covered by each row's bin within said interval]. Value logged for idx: 1.07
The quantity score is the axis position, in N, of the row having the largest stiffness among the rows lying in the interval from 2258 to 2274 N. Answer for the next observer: 2273.0 N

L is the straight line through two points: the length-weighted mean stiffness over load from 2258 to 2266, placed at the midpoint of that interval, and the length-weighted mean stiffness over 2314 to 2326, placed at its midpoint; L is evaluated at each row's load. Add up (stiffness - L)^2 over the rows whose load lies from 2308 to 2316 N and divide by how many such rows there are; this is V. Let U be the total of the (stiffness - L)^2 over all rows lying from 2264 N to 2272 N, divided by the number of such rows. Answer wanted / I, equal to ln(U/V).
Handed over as -1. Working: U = 0.1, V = 0.4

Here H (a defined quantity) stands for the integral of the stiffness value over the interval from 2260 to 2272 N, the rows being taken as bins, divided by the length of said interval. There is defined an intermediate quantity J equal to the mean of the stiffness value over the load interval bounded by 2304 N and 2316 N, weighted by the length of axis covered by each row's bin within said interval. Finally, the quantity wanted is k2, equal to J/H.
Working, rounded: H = 6.9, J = 7.3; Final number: 1.06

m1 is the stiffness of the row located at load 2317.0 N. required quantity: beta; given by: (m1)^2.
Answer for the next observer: 42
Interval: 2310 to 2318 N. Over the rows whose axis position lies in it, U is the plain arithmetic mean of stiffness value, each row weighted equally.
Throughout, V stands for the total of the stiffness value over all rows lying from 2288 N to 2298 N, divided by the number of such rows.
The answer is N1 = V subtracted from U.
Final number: -0.2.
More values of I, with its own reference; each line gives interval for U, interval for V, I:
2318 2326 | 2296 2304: -3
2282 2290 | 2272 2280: -1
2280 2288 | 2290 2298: 1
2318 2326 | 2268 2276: -3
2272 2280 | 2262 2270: 3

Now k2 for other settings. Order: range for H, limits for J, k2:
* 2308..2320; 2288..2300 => 1.02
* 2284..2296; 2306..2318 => 1.02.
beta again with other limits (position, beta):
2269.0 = 51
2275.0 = 58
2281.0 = 61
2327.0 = 35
